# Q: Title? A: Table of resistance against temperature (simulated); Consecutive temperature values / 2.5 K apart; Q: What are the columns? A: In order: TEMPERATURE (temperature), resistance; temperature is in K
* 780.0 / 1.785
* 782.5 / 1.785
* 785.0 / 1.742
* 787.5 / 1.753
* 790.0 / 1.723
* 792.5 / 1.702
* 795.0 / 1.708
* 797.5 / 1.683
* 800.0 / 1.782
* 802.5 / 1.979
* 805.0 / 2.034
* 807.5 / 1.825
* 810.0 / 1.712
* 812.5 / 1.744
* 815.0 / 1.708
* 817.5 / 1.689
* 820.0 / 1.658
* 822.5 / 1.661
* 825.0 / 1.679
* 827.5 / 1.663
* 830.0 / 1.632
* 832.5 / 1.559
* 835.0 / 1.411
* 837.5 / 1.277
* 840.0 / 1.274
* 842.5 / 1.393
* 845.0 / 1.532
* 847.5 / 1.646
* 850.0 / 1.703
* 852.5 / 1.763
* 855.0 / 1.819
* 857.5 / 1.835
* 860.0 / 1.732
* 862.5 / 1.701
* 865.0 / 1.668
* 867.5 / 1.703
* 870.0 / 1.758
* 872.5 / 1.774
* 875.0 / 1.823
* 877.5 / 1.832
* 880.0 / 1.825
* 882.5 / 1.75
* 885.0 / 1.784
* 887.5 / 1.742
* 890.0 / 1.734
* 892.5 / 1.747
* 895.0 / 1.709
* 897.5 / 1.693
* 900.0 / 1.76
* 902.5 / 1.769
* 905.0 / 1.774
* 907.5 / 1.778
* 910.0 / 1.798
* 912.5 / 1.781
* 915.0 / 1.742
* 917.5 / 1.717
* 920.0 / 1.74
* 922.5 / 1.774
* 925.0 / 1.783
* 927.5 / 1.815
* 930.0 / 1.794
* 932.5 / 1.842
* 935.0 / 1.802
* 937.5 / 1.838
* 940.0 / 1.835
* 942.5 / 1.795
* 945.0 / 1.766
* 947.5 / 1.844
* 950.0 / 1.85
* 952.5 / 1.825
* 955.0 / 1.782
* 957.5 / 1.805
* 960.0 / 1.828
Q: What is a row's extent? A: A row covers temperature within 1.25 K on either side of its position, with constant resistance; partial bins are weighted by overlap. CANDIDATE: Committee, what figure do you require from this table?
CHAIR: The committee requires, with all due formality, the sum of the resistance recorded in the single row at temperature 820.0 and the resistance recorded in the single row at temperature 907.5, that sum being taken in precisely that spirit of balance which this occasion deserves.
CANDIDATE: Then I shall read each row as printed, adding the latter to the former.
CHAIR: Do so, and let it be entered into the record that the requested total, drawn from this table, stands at 3.44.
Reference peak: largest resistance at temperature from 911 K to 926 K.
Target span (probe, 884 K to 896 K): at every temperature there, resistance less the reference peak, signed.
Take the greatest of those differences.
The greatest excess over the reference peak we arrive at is 0.00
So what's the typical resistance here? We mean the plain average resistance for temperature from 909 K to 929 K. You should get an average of 1.77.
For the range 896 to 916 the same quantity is 1.76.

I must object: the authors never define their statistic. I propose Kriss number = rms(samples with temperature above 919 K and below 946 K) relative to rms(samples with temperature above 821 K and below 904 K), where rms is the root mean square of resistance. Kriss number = 1.07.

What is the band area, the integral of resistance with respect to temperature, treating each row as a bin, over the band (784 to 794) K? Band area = 17.3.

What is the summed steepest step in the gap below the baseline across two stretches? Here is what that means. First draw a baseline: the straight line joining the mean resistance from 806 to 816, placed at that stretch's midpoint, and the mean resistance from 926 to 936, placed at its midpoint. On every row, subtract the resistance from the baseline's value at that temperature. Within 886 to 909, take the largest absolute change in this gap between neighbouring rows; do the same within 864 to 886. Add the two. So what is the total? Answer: 0.142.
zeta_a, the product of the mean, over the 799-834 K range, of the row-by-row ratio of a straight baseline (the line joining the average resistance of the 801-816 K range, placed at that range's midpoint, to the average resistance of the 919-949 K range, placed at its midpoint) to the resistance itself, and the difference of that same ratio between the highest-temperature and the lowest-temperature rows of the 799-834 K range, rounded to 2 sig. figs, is 0.15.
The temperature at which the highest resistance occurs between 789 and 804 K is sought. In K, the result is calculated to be 802.5 K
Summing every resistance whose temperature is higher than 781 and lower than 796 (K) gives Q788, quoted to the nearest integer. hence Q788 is 10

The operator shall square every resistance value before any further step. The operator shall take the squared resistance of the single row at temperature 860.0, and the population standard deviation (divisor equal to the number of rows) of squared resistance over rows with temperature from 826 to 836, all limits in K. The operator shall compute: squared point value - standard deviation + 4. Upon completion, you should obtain 6.70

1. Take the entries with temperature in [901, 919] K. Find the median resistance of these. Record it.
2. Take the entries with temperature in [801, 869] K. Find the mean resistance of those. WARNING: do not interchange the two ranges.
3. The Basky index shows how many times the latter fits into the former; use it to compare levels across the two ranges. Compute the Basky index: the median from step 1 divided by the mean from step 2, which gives 1.06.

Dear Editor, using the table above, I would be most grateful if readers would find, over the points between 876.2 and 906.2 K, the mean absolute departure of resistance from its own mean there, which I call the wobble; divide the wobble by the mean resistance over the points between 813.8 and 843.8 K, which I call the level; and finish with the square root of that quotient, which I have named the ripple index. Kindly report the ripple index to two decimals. 0.14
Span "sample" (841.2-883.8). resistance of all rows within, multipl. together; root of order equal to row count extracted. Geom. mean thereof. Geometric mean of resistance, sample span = 1.72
